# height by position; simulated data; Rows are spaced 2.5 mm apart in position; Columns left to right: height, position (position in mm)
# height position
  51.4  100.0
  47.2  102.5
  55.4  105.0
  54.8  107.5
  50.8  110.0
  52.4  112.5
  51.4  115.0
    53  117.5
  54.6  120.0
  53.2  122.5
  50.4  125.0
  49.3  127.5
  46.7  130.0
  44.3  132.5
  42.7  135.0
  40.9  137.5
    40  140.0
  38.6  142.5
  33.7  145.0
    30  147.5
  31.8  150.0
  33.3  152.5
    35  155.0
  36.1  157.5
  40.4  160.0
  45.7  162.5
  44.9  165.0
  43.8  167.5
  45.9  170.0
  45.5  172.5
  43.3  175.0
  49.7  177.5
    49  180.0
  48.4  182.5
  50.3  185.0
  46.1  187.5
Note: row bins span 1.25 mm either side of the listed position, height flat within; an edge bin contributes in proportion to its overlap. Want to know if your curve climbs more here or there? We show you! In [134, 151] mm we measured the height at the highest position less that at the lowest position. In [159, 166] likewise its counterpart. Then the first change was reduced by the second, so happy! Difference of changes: -15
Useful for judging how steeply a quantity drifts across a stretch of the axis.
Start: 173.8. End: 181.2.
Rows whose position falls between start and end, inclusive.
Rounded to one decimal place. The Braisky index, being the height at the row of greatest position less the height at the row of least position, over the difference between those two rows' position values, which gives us 1.1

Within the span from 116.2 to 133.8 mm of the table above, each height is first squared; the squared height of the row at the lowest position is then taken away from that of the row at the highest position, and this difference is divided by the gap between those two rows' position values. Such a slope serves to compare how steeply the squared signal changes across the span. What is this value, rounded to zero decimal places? -56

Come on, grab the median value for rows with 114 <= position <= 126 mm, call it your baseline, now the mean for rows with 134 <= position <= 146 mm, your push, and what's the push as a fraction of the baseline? 0.74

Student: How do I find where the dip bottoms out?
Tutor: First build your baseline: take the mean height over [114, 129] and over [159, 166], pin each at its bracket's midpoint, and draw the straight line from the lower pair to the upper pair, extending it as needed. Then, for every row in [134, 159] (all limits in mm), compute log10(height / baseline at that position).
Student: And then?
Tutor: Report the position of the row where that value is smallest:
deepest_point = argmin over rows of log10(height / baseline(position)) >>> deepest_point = 147.5 mm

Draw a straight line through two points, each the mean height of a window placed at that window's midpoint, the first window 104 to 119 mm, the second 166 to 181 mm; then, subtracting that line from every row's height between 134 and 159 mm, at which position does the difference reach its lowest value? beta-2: 147.5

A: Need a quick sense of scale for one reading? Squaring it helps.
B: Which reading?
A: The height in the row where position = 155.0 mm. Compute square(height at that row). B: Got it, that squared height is 1225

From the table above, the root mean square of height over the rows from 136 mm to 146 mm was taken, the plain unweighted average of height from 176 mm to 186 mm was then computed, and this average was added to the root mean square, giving 88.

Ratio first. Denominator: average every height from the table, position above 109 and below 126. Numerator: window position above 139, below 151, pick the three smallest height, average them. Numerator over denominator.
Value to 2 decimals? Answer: 0.61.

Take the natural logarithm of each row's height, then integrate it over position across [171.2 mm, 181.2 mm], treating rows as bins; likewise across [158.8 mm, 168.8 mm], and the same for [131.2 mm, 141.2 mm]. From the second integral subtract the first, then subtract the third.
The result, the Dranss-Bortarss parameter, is -38.1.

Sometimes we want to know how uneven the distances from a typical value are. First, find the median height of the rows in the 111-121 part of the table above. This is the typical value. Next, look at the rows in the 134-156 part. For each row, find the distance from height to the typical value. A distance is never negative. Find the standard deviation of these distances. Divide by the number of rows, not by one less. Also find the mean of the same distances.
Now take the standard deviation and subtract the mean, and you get -12.3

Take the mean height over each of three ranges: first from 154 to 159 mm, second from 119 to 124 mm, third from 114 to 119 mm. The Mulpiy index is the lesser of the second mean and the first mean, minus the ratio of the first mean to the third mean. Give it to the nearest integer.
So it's 35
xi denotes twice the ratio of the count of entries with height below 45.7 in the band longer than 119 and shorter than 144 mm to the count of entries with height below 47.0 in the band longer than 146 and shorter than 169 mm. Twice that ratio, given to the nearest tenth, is 1.1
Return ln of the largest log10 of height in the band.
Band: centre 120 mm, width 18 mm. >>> 0.552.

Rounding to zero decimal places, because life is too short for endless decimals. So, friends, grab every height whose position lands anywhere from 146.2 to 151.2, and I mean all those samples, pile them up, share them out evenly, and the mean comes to 31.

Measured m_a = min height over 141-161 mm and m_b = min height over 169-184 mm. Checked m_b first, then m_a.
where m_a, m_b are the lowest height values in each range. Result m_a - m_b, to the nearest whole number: -13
